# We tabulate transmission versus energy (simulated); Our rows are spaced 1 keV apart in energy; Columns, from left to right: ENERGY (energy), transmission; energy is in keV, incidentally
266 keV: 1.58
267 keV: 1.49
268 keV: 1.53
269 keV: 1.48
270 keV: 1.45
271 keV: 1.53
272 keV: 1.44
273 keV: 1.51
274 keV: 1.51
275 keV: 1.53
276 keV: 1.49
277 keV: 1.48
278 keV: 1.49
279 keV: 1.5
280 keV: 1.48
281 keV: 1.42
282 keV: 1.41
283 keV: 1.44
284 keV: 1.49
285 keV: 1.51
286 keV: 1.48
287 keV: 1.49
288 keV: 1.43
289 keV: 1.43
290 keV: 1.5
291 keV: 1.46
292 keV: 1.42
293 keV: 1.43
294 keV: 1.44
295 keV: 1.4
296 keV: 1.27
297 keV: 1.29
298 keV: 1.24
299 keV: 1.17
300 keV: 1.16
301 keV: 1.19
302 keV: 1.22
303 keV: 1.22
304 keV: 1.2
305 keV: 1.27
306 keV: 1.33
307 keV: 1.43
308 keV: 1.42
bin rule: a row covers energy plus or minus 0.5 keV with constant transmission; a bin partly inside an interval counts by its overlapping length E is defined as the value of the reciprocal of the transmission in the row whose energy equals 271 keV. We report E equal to 0.654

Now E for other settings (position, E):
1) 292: 0.704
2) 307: 0.699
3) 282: 0.709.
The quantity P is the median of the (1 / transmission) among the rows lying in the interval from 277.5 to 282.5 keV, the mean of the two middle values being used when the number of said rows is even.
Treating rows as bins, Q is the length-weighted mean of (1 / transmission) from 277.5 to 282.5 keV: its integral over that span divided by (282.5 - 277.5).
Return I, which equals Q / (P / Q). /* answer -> 0.70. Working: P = 0.676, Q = 0.69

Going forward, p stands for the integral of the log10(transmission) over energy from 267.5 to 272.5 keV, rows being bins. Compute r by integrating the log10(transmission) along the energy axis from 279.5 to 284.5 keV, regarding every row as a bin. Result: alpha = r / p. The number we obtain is 0.93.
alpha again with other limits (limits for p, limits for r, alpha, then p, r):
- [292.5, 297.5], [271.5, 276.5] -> 1.30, 0.67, 0.874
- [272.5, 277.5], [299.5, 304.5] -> 0.44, 0.89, 0.392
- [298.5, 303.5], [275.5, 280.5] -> 2.27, 0.38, 0.863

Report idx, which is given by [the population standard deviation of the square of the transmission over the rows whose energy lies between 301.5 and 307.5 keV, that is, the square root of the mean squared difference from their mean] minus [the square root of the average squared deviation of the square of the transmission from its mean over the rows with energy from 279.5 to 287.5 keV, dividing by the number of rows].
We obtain 0.111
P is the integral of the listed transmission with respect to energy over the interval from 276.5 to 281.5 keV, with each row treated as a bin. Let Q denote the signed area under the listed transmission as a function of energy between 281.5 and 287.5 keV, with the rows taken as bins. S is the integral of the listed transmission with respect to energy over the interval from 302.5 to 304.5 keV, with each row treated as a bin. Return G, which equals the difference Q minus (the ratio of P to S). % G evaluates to 5.8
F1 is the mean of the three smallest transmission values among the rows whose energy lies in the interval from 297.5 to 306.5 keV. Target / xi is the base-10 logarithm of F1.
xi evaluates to 0.069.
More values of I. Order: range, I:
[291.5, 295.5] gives 0.70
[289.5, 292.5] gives 0.69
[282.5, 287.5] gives 0.68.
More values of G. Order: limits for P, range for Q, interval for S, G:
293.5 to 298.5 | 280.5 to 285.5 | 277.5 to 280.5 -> 5.8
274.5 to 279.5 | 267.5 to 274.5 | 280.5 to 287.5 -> 9.7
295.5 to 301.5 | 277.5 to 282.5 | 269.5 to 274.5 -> 6.3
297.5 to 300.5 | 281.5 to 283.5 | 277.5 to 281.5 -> 2.2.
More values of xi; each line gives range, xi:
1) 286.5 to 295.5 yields 0.151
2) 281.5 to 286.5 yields 0.159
